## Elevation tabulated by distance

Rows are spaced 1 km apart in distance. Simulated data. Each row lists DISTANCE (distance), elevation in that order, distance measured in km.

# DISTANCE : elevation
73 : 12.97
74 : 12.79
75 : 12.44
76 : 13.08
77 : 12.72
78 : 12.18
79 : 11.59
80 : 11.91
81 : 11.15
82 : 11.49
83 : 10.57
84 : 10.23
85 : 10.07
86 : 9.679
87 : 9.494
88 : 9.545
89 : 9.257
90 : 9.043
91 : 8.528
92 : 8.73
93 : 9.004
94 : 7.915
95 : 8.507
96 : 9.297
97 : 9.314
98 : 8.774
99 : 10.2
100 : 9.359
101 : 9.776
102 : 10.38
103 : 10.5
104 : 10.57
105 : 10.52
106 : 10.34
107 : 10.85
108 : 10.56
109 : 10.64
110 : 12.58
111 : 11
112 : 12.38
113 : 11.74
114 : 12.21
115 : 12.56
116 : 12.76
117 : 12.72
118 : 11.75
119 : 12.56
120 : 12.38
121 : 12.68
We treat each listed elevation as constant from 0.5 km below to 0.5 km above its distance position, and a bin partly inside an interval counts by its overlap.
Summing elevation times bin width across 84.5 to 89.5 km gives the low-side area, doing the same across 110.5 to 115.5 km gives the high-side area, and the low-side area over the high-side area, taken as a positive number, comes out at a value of 0.80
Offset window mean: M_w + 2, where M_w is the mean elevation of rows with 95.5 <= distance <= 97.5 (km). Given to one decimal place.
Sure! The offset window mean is 11.3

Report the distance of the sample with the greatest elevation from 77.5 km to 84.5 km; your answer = 78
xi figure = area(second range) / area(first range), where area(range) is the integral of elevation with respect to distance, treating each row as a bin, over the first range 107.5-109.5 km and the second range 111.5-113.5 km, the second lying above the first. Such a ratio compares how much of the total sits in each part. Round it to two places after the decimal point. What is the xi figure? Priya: 1.14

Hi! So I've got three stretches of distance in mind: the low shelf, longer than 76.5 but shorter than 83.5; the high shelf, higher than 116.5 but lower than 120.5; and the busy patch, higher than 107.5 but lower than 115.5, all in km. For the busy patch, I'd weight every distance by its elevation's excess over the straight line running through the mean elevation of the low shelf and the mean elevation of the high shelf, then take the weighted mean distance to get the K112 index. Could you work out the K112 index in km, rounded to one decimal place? 109.2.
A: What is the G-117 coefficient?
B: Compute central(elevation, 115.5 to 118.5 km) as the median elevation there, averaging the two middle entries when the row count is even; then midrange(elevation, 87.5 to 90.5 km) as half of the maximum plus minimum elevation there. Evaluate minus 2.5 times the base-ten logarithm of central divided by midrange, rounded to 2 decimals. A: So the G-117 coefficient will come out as -0.34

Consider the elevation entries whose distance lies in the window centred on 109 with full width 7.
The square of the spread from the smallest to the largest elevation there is 5.02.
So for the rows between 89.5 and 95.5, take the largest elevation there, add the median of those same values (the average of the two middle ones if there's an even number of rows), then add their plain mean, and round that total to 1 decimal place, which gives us 26.3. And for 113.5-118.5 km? 37.7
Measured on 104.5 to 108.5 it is 32.0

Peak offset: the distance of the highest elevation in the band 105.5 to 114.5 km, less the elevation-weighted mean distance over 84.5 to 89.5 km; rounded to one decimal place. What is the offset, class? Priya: 23.0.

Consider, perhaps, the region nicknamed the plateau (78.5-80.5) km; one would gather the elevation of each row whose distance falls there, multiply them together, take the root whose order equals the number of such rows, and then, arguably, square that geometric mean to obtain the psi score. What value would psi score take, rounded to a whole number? 138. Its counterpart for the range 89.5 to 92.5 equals 77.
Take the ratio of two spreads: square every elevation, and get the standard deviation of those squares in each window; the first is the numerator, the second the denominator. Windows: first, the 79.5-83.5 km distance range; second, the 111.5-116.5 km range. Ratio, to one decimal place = 1.3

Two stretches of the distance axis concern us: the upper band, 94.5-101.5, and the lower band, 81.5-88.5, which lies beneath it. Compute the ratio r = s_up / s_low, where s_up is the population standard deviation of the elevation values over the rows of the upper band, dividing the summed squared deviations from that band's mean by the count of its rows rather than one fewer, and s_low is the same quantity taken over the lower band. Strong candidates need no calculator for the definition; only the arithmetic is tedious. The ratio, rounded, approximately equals 0.80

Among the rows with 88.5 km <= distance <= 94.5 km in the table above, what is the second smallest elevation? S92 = 8.528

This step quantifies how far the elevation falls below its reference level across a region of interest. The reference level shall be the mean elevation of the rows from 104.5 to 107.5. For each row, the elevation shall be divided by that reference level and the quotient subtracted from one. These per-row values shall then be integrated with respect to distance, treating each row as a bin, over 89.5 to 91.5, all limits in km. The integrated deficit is 0.34 km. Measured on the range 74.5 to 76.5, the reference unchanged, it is -0.41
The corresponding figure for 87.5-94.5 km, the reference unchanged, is 1.13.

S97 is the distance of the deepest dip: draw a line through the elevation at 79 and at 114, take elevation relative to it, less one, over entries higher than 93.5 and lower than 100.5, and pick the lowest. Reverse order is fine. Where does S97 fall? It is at 94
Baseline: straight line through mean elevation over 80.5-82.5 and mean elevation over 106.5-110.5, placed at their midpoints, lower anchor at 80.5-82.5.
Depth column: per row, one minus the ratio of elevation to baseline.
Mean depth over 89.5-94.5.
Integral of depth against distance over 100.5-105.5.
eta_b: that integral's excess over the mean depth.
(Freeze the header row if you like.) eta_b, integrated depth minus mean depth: 0.1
